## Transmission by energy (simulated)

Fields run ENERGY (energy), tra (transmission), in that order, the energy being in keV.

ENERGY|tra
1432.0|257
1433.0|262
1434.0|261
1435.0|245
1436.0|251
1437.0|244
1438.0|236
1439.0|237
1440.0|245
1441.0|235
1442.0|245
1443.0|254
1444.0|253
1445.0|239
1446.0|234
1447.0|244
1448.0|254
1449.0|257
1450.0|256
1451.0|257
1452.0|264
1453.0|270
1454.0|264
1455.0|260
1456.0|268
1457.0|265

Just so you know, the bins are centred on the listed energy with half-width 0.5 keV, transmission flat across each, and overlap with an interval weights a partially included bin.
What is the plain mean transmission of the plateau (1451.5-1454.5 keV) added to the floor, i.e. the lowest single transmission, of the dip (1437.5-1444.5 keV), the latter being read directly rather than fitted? 501.0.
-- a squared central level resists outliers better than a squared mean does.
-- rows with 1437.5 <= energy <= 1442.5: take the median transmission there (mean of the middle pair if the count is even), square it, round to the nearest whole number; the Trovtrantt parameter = 56169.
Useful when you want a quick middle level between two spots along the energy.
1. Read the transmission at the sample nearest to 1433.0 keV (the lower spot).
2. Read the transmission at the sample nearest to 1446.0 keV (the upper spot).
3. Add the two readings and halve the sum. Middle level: 248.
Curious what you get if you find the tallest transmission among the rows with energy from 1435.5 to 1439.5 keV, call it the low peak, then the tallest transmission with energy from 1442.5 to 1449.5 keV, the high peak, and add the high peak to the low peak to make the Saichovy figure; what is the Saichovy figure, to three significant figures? 508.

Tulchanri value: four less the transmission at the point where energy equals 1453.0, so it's -266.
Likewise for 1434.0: -257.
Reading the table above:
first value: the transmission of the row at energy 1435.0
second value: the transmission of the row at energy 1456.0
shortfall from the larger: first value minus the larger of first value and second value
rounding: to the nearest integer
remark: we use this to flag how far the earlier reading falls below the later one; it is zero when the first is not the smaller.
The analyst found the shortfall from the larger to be -23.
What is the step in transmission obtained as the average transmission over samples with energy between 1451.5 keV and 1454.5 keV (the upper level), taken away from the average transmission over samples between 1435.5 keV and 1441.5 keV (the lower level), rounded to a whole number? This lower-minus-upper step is -25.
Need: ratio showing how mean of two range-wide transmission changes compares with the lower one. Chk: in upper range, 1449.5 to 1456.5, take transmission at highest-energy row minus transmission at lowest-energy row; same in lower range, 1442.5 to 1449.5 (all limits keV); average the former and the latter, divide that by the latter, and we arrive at 2.5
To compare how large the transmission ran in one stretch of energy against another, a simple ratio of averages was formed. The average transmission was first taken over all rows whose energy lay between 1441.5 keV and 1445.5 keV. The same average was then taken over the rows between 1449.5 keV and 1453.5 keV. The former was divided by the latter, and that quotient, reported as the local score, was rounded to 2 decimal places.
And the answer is 0.95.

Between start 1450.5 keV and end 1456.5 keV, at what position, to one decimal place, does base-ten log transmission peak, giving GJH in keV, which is 1453.0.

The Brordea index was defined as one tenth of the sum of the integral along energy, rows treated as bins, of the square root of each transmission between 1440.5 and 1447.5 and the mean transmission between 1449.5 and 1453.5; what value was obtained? 37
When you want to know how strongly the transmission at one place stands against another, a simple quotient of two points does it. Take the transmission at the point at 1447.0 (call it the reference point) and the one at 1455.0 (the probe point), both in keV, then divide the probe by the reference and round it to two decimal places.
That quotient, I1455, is 1.07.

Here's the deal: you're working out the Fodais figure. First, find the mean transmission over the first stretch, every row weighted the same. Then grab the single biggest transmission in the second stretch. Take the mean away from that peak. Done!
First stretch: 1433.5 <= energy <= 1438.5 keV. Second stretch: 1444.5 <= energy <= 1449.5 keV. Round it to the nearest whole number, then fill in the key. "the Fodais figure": 10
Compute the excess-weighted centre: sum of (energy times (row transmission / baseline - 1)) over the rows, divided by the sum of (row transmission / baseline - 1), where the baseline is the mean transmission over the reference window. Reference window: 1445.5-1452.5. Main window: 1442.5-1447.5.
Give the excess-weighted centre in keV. 1446.0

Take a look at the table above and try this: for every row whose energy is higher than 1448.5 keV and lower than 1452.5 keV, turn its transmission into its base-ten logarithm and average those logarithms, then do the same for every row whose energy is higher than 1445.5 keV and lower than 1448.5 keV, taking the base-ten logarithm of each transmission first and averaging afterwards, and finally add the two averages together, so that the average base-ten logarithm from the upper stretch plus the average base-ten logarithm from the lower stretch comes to 4.80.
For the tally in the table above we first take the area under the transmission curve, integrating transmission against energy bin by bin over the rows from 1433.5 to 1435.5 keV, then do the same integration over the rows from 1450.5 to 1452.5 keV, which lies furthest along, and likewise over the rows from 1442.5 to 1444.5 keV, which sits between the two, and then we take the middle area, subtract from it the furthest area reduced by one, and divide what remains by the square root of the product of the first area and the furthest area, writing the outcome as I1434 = -0.025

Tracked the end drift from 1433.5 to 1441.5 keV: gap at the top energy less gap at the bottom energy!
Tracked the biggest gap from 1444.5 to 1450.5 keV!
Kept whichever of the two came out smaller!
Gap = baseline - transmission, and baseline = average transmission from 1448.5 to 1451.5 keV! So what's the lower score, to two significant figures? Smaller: 23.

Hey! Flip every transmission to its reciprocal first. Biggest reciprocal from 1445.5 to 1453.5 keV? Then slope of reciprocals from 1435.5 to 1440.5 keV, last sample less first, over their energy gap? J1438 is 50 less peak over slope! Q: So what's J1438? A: -125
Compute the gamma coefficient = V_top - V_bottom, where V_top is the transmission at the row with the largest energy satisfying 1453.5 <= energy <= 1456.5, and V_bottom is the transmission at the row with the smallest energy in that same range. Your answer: 4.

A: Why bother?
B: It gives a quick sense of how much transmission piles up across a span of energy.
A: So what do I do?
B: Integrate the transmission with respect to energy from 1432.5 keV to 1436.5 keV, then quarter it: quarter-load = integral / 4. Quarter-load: 255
